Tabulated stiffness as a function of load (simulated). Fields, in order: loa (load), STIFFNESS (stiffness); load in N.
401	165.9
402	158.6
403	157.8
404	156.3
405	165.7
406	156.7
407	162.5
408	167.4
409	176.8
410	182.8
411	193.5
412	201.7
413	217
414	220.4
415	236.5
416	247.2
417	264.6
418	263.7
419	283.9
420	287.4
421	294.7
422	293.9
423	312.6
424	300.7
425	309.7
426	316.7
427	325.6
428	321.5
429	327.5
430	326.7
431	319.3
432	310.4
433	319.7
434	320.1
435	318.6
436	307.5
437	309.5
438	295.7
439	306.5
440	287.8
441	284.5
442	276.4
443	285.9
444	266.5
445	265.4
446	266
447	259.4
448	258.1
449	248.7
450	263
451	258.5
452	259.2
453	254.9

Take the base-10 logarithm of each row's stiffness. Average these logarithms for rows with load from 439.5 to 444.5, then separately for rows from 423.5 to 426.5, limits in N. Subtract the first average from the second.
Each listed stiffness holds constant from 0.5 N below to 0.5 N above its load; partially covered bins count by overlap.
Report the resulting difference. 0.043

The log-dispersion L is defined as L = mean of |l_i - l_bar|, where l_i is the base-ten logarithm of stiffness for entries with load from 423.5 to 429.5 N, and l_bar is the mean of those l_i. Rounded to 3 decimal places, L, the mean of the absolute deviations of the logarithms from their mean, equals 0.011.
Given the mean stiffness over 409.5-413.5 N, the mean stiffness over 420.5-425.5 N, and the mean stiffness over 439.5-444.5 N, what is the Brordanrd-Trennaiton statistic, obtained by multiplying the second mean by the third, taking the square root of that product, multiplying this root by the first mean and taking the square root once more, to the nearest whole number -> 241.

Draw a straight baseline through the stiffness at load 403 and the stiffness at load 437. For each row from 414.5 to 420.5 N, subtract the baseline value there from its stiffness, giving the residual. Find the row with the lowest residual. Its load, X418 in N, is 415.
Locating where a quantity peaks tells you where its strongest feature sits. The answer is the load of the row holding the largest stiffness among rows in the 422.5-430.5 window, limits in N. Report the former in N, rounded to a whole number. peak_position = 429 N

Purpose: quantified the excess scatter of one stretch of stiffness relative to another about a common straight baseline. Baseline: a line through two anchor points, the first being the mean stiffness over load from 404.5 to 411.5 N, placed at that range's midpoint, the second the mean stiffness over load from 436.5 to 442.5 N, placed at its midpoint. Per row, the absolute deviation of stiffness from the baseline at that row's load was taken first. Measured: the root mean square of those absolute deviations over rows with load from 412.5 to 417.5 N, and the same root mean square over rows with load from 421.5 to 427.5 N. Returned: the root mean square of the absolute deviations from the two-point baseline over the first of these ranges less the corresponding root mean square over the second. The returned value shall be -34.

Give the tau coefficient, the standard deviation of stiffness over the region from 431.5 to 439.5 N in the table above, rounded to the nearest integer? 8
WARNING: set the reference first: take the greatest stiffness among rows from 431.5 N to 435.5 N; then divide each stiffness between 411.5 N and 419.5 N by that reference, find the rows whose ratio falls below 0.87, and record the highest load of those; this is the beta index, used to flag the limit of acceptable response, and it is 418 N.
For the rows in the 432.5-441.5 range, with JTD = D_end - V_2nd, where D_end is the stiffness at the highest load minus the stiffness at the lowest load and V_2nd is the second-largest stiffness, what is -355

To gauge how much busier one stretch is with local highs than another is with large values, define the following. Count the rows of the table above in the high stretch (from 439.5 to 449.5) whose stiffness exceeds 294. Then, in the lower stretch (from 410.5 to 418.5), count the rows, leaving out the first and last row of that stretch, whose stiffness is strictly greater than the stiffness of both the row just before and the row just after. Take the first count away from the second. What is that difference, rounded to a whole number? 1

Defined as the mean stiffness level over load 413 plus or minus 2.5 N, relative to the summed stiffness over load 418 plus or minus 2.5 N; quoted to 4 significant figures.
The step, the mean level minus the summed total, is -1133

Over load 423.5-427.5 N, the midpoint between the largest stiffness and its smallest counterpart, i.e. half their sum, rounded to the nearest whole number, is 313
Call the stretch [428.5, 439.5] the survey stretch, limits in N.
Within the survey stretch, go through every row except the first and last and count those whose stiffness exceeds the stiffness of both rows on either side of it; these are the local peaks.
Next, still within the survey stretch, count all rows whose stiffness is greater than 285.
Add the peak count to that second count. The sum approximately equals 13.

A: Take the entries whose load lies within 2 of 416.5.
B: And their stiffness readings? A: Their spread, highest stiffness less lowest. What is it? 28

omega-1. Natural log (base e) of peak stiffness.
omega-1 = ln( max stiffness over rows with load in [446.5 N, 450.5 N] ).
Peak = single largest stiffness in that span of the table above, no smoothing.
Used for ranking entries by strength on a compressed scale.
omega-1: 5.57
